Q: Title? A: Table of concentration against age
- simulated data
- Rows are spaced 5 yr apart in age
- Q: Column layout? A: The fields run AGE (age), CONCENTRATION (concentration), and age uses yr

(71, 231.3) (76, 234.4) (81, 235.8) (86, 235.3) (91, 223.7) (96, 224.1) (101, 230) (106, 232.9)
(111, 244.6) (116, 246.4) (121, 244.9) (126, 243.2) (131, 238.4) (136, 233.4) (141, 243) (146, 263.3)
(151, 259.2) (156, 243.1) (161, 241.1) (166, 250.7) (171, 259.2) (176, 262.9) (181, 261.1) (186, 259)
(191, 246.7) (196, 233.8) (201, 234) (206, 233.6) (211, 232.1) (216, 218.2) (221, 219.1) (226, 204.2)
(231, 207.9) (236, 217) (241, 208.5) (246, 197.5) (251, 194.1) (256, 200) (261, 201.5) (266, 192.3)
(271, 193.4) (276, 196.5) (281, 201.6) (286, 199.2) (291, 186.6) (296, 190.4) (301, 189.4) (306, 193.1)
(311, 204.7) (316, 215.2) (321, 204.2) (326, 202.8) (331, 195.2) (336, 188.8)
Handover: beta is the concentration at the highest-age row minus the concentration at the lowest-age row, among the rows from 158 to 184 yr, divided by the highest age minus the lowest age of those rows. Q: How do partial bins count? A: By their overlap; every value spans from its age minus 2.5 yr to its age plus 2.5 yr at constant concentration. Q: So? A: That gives 1.0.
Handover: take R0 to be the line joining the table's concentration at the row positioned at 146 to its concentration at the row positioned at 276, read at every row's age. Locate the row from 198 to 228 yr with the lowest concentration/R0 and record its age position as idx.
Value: 226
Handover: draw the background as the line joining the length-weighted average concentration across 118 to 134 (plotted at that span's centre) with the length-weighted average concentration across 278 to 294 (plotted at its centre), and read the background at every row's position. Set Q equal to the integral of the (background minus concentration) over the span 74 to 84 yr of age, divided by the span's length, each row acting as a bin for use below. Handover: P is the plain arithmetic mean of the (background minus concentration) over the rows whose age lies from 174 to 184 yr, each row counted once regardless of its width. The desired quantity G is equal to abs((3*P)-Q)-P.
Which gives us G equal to 161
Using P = -35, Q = 21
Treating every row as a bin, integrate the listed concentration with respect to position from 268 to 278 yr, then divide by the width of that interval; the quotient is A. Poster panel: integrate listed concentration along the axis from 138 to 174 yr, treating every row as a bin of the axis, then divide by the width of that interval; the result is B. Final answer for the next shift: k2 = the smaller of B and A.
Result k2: 195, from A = 195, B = 251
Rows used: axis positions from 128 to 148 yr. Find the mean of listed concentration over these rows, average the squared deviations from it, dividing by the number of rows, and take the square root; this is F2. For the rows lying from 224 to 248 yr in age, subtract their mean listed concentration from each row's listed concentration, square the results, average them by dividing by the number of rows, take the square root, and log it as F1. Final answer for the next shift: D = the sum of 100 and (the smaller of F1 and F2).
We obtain 106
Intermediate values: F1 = 6.3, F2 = 11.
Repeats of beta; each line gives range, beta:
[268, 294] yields -0.3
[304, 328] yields 0.5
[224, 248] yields -0.3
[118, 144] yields -0.1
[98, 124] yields 0.7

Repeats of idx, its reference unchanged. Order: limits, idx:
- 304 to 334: 306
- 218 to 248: 226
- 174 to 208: 196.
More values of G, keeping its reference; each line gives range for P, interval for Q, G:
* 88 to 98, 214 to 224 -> 58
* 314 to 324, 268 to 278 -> 99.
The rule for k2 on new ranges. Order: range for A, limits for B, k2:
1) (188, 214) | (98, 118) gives 236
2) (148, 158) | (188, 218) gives 234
